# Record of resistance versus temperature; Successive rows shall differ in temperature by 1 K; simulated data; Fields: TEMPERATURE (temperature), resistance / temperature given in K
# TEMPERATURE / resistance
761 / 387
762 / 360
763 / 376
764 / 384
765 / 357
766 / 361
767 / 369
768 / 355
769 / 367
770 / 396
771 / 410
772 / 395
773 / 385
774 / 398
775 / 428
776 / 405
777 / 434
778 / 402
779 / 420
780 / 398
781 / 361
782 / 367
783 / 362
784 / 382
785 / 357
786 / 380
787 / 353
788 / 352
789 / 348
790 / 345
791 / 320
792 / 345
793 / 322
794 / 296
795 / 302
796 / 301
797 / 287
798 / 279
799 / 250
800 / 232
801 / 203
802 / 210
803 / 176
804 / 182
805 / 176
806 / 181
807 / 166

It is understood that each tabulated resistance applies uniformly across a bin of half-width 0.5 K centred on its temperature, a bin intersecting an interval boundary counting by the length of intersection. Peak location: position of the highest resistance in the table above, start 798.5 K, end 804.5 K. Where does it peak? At 799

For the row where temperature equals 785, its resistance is 357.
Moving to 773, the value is 385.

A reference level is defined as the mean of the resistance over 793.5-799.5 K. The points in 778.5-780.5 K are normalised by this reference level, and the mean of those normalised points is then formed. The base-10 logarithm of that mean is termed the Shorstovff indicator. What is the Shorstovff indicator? 0.16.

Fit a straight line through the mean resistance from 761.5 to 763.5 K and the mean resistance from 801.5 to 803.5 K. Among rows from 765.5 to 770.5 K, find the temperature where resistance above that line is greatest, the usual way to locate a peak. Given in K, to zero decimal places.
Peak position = 770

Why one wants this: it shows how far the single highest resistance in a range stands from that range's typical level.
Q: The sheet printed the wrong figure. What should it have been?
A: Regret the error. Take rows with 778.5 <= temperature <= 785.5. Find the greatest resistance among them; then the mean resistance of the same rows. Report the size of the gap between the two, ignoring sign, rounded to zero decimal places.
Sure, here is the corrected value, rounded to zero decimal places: 42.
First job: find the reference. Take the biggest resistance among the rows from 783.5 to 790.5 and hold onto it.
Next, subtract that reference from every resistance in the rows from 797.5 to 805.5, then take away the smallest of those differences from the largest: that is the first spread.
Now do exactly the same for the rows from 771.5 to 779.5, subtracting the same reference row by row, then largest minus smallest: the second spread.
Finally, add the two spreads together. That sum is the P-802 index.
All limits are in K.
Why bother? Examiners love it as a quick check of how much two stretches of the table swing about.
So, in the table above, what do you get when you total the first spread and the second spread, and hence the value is 152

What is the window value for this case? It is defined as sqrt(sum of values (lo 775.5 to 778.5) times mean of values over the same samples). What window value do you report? 716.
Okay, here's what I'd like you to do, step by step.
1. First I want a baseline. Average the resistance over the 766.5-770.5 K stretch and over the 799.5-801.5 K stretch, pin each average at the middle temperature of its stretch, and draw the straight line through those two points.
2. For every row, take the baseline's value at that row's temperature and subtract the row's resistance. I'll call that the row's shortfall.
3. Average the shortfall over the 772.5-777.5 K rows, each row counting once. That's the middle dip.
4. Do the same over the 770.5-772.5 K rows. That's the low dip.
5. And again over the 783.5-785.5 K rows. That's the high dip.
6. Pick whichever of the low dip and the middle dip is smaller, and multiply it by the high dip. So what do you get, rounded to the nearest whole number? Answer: 5210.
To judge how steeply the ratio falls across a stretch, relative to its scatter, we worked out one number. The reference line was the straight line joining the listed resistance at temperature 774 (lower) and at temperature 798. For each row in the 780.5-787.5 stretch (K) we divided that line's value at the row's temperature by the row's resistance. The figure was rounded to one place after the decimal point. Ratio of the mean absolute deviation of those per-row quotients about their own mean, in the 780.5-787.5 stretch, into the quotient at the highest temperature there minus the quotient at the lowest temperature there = -2.0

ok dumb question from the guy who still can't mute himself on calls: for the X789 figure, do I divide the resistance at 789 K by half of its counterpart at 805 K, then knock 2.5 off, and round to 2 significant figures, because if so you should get 1.5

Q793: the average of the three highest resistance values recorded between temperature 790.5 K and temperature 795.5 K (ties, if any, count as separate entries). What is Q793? 329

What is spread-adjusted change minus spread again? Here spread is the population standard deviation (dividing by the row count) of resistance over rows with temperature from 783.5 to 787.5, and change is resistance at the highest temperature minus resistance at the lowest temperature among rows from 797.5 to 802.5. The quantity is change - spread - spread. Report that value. -95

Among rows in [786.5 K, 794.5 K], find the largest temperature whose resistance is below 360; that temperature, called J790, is 794 K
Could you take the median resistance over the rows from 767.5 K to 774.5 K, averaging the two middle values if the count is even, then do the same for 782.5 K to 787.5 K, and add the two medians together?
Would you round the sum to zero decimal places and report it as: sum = 757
